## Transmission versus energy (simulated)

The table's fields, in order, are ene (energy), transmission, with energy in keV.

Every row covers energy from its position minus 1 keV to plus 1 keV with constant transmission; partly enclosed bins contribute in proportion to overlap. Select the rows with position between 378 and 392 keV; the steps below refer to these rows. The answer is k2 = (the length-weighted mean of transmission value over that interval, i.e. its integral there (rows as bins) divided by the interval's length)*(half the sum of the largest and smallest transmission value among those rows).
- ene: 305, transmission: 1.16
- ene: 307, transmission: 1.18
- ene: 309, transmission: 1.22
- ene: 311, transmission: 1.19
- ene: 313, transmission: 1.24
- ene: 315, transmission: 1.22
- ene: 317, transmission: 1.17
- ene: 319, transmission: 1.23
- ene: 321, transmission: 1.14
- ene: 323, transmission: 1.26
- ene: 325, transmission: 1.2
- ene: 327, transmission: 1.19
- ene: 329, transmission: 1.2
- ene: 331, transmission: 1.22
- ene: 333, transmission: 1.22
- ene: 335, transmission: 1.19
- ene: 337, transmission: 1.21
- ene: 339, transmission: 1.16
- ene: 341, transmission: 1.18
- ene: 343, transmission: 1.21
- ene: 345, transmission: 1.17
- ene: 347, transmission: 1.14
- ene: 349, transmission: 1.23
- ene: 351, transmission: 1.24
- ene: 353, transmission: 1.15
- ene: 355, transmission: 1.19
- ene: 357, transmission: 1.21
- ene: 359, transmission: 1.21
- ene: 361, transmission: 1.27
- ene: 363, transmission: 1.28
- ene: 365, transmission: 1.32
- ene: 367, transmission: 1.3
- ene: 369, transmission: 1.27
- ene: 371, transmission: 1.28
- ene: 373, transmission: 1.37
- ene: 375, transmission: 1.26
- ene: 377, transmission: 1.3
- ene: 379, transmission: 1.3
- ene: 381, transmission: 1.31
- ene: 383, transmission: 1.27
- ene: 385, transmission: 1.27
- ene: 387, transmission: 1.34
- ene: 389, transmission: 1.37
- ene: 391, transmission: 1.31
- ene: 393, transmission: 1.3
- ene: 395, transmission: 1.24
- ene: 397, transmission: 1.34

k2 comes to 1.73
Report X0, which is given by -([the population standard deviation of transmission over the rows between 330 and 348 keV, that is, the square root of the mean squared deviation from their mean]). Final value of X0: -0.027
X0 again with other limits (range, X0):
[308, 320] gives -0.024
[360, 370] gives -0.019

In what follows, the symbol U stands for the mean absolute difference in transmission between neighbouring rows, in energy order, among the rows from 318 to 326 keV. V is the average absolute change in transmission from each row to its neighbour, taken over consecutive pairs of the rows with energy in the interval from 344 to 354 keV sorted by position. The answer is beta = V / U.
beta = 0.6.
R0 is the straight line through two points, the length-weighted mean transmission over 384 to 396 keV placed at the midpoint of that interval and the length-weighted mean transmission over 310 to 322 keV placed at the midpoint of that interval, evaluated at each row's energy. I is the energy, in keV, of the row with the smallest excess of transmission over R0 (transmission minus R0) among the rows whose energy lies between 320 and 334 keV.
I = 321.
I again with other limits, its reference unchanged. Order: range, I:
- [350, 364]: 353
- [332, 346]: 339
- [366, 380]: 375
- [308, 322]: 321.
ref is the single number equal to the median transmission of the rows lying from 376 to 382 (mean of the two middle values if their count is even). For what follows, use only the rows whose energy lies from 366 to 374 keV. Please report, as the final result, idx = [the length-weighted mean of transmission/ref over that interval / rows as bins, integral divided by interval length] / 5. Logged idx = 0.201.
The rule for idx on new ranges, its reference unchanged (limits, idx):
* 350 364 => 0.188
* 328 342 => 0.184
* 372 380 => 0.201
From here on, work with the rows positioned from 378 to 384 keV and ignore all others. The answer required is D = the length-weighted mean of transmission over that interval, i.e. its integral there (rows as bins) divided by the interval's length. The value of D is 1.29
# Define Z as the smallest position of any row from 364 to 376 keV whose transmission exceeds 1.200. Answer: 365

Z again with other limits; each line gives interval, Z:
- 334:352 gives 337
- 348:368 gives 349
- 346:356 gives 349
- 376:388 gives 377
